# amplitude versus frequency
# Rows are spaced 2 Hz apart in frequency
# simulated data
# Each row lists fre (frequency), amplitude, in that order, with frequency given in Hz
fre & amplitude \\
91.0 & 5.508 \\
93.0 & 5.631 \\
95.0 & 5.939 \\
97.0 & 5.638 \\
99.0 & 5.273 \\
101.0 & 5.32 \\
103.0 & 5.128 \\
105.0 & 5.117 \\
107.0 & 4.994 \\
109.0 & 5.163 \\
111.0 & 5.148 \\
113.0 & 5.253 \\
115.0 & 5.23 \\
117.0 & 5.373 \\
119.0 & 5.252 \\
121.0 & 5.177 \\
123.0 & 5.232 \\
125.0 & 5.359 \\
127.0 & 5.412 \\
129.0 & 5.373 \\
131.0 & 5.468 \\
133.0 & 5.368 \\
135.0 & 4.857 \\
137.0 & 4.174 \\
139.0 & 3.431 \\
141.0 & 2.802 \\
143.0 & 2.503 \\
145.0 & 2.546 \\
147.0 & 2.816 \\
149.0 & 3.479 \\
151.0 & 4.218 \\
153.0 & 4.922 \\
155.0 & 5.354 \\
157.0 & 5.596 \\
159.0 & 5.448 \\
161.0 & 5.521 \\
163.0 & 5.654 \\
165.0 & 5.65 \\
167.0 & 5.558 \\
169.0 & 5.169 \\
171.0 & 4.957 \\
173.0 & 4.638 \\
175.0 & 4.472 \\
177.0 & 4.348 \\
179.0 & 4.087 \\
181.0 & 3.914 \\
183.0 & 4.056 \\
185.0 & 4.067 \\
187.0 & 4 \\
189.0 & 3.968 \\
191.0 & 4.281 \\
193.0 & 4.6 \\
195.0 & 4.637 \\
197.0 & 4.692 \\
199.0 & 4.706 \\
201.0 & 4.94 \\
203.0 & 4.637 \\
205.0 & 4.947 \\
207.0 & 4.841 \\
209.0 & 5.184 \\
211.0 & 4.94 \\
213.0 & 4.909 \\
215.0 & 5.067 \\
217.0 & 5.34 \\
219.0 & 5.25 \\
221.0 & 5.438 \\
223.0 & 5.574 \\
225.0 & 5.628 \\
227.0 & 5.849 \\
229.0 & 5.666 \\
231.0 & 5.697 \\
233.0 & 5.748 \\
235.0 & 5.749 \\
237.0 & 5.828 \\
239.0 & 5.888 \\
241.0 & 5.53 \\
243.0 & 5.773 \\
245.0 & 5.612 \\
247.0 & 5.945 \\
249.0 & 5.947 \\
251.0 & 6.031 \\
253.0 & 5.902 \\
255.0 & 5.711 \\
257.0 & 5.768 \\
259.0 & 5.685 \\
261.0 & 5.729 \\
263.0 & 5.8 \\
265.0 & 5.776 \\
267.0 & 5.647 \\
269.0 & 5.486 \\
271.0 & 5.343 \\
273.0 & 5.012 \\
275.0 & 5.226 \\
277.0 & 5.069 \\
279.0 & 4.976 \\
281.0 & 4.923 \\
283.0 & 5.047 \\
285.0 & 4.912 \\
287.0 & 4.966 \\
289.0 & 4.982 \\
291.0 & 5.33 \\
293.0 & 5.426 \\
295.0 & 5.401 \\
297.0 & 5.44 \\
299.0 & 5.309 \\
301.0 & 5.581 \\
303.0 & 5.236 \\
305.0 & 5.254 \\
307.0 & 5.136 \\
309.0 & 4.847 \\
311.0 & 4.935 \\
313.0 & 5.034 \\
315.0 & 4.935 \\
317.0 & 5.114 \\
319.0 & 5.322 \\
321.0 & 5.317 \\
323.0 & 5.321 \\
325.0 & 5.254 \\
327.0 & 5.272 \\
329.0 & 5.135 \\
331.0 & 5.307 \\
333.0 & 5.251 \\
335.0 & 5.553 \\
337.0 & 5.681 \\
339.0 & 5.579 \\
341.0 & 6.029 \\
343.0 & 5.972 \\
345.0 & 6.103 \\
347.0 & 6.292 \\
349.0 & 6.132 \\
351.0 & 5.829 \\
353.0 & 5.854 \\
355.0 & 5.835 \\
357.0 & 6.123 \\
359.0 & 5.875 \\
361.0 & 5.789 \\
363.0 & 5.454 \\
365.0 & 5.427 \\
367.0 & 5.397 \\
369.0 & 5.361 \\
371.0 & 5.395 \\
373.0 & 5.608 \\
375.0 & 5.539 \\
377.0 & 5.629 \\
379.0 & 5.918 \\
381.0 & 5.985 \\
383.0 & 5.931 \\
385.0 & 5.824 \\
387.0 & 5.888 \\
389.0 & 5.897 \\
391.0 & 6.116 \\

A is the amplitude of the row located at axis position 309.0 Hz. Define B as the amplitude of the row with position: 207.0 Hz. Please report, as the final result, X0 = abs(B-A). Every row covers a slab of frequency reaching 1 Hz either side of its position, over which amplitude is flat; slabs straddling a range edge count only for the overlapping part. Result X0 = 0.0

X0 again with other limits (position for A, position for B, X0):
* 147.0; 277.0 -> 2.3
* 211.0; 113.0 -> 0.3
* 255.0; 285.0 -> 0.8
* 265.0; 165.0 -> 0.1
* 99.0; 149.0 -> 1.8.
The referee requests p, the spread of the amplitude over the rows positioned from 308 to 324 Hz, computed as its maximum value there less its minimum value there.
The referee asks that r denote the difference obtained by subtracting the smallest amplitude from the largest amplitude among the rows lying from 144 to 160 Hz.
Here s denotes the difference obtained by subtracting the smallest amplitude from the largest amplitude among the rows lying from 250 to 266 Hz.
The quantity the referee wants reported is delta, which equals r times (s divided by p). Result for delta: 2.2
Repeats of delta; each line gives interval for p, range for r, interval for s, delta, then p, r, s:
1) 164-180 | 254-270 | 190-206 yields 0.1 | 1.6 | 0.31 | 0.67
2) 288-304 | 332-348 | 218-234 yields 1.0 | 0.6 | 1.04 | 0.60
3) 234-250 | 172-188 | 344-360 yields 0.8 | 0.4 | 0.72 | 0.46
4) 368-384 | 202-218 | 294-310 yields 0.8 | 0.6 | 0.70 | 0.73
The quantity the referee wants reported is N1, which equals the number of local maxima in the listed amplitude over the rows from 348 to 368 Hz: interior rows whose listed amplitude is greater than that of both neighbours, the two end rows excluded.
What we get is 2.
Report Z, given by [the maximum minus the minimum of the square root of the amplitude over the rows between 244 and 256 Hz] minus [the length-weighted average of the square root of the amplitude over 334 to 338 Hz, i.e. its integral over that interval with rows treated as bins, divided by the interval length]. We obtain -2.28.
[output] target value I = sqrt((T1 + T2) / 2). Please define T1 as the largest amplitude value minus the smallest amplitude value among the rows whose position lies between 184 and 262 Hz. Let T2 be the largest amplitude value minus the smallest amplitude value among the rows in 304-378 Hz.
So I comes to 1.3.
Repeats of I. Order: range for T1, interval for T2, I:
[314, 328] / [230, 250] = 0.6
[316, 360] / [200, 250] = 1.1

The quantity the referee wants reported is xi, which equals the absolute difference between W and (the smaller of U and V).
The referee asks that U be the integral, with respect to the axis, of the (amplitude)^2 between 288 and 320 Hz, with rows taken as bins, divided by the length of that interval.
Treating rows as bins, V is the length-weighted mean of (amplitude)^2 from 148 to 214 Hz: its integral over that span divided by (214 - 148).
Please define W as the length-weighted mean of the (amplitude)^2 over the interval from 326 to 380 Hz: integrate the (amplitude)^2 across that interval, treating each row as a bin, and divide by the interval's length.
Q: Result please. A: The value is 10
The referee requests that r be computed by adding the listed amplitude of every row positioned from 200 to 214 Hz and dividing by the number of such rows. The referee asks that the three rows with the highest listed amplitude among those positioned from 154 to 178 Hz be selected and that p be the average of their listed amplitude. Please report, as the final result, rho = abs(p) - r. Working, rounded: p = 5.6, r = 4.91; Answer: 0.72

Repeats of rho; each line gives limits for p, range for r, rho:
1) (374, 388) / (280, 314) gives 0.78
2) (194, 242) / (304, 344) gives 0.54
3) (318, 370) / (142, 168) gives 1.62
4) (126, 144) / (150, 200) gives 0.68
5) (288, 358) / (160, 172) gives 0.76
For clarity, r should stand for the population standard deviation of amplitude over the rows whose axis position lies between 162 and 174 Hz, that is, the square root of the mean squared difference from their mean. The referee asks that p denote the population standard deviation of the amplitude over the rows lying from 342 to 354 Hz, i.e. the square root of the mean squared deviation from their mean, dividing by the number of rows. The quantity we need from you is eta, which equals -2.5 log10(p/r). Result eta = 0.9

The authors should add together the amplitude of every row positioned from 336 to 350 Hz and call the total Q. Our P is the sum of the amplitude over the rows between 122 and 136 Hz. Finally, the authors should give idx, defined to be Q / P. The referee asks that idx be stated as 1.13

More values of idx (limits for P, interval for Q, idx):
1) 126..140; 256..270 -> 1.17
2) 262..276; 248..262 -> 1.06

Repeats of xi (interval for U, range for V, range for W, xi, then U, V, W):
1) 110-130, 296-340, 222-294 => 3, 27.9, 27.8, 30.7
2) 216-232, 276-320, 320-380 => 5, 30.9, 26.5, 31.9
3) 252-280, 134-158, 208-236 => 13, 30.4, 16.3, 29.6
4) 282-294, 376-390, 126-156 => 7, 26.2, 34.4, 18.7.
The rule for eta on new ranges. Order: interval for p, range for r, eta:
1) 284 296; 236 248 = -0.4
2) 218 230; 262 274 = 0.4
